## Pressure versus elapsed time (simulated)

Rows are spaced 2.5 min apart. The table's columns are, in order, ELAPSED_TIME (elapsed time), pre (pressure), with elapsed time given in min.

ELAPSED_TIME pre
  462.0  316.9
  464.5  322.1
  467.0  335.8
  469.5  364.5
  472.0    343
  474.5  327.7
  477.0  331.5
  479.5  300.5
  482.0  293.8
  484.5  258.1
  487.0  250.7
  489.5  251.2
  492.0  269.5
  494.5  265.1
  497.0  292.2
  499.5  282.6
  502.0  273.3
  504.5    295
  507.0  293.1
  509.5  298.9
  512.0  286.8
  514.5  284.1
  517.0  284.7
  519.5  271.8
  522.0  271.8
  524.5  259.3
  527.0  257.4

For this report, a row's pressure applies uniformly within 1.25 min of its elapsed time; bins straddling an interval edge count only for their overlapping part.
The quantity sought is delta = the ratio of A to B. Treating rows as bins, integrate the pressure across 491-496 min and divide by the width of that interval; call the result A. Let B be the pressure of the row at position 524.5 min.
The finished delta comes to 1.04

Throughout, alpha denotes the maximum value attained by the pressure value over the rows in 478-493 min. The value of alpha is 300.5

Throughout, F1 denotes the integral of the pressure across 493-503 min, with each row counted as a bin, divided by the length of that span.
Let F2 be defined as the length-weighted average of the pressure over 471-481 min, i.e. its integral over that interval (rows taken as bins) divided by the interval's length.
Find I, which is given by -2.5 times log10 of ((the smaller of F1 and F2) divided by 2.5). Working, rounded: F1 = 278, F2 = 324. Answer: -5.12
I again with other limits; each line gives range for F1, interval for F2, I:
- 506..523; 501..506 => -5.14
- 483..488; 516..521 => -5.03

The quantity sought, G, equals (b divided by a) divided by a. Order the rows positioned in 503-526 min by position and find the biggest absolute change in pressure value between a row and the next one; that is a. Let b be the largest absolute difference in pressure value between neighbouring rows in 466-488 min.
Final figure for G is 0.21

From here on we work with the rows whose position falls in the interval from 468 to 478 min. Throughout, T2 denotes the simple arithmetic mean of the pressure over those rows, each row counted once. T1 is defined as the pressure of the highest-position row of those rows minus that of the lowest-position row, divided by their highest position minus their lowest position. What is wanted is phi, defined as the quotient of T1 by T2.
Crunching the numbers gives -0.013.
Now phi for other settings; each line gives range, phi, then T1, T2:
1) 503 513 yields -0.004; -1.1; 293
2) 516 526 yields -0.012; -3.4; 272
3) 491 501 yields 0.006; 1.7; 277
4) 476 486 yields -0.033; -9.8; 296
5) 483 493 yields 0.006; 1.5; 257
